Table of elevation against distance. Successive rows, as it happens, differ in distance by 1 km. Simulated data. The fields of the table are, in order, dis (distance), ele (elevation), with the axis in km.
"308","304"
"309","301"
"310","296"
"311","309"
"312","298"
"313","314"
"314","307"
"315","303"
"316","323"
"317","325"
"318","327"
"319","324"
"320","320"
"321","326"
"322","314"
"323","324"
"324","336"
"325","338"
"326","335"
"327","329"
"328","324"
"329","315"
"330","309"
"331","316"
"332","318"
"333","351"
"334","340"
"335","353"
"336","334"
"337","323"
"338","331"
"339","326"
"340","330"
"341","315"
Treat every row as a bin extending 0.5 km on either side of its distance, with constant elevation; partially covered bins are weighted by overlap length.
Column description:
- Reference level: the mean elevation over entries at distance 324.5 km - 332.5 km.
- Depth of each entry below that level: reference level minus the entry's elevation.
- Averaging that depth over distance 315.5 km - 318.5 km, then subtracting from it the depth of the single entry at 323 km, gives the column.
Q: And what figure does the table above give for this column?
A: -1.0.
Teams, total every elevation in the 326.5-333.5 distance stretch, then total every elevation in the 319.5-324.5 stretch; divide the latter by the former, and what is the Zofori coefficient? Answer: 0.7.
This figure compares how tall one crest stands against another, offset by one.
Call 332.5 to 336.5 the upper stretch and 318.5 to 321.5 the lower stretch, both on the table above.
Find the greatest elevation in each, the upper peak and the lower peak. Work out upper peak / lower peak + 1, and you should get 2.08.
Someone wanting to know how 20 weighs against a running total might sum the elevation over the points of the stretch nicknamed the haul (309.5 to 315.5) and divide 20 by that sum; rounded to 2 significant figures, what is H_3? 0.011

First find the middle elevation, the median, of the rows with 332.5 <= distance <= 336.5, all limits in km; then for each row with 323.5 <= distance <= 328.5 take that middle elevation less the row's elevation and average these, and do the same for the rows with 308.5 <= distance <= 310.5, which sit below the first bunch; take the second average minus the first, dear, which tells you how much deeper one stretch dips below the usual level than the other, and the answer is 34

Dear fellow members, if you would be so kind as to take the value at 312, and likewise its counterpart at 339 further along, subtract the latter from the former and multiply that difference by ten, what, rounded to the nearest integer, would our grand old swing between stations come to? -280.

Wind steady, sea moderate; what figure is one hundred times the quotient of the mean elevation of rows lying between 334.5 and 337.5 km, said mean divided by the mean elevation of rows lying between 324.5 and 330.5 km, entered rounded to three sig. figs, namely 104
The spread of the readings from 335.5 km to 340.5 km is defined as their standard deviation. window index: 4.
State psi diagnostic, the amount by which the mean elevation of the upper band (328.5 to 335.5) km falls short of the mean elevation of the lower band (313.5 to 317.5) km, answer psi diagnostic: -14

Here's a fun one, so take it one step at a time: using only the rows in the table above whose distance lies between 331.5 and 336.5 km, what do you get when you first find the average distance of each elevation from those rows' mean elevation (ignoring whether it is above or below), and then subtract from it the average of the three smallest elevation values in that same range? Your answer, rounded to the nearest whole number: -320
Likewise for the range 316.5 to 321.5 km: -321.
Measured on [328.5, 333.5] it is -302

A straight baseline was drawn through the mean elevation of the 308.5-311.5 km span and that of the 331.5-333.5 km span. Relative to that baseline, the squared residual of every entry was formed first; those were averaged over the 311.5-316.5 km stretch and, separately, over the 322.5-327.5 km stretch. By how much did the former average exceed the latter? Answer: -42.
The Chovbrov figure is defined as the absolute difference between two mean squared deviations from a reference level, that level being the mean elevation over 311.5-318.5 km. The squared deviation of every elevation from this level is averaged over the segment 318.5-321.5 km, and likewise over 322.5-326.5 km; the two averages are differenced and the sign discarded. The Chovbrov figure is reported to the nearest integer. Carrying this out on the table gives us 310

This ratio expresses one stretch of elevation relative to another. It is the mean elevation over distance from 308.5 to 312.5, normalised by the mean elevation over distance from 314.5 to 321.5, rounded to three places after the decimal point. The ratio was 0.937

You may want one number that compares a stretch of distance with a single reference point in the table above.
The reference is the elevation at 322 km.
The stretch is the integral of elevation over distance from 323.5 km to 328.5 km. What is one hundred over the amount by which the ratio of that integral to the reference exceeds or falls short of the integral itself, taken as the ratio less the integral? -0.0604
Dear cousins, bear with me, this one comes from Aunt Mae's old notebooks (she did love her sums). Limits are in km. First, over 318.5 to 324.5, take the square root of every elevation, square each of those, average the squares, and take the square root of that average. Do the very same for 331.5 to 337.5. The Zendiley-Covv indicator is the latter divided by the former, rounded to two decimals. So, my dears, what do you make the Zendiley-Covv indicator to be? 1.02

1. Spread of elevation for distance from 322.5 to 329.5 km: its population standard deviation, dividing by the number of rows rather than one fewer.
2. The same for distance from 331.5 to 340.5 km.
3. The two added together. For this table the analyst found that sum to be 19.0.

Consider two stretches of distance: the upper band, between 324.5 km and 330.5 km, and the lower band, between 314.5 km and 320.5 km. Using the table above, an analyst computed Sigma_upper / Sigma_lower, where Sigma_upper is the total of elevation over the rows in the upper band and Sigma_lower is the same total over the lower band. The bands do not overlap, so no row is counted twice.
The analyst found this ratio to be 1.01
